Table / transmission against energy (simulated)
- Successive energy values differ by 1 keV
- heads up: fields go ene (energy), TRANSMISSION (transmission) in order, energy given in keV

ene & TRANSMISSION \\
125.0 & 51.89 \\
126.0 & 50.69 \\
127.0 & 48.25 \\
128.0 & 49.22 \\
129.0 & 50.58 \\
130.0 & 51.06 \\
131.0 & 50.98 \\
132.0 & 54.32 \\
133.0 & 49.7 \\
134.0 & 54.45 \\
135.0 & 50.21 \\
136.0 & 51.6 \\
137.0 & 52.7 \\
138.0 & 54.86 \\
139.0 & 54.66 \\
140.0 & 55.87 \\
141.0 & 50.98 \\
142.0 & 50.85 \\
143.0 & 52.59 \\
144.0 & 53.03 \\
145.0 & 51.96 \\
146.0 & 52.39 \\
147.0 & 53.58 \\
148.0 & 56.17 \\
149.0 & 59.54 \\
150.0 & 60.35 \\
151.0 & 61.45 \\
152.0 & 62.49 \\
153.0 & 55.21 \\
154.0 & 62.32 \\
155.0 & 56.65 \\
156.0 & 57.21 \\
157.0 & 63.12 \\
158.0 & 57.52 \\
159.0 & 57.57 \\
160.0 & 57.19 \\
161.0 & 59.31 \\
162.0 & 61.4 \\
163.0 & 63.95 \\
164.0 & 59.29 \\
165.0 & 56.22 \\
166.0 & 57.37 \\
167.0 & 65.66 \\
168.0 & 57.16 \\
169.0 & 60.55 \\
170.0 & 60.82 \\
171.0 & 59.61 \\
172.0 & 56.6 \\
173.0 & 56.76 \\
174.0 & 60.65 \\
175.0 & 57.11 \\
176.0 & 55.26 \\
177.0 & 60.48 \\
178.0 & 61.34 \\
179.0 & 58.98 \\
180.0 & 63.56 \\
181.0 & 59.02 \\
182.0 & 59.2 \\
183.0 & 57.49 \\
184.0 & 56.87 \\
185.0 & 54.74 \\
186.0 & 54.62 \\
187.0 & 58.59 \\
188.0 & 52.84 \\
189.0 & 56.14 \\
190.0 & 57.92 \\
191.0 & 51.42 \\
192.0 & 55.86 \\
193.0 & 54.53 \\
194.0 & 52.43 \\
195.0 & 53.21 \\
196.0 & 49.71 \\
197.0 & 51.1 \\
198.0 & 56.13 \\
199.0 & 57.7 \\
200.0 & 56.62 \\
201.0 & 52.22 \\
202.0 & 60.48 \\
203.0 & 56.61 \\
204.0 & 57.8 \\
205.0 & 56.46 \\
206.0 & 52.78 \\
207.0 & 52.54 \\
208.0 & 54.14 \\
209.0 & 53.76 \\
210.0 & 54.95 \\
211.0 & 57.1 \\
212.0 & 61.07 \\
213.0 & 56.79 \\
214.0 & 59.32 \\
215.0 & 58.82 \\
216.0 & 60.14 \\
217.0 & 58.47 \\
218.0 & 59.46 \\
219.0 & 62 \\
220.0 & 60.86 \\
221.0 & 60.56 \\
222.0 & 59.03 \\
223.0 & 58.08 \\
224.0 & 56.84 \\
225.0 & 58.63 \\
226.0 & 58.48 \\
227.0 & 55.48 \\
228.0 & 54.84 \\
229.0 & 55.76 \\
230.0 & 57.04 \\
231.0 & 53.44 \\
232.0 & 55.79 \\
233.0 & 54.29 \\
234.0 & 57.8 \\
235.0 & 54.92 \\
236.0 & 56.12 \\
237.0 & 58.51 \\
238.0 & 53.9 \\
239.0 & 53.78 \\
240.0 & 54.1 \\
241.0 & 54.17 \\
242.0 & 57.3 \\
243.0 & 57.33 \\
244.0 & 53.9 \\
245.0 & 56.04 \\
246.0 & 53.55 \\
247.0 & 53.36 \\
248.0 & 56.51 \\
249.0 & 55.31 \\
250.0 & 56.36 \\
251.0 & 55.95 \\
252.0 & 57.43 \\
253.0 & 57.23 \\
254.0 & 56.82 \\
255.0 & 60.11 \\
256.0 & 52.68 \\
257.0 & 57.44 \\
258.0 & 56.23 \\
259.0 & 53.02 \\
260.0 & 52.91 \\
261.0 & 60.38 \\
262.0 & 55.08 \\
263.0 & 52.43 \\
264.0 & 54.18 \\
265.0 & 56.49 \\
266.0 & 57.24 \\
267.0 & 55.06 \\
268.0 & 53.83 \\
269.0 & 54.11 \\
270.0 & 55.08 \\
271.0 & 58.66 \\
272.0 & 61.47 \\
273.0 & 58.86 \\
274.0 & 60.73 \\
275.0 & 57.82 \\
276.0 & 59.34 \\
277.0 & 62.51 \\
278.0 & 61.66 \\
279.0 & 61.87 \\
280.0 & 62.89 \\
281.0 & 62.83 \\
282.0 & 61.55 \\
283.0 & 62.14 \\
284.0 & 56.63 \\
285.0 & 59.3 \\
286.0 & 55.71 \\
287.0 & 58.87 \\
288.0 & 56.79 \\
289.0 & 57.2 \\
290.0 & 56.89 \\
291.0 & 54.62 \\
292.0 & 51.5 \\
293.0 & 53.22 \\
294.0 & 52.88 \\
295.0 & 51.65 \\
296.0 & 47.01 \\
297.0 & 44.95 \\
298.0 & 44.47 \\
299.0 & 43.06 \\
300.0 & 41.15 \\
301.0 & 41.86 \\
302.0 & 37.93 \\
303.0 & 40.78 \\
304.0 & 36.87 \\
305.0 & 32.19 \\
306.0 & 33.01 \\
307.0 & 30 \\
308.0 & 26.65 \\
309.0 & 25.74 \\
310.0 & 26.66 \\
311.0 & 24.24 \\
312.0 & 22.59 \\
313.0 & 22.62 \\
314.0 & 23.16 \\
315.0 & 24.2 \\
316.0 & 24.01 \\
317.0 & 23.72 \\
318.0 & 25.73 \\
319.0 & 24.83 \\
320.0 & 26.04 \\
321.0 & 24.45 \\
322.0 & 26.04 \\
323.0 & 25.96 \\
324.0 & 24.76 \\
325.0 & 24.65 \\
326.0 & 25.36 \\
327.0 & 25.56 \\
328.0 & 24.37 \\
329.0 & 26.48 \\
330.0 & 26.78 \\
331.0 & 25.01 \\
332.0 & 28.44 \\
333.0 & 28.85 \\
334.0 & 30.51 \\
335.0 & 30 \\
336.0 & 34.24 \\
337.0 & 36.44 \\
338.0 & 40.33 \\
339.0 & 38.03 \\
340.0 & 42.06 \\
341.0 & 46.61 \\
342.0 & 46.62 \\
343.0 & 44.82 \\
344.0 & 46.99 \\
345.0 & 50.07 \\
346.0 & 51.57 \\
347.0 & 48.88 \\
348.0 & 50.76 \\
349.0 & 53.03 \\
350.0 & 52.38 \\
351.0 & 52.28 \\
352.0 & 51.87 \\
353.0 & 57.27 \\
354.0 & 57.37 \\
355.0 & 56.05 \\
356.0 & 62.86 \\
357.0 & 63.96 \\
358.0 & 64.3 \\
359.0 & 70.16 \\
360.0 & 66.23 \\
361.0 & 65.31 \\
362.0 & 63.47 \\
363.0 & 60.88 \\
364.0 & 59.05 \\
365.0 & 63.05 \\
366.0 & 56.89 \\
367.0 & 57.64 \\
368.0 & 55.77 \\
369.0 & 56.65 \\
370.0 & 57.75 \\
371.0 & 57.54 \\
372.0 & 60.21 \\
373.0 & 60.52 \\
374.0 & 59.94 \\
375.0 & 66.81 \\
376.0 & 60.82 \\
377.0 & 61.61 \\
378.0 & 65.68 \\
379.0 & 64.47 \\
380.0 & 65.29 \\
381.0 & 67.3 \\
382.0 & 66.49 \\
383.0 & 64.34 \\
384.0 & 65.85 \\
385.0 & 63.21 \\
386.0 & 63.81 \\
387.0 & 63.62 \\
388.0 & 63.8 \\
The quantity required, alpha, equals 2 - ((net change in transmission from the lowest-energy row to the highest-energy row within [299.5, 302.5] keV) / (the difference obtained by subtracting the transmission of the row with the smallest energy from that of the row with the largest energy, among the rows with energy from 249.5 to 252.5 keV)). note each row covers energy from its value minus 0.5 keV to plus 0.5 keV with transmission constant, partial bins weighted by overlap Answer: 5.0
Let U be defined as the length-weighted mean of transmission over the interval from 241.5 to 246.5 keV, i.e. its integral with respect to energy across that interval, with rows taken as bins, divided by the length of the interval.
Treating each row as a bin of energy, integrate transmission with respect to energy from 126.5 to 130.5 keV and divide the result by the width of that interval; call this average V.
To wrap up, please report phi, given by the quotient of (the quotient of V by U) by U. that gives 0.0161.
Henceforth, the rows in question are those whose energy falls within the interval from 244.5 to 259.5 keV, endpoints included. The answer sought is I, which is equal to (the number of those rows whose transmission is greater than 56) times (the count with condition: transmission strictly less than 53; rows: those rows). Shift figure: 9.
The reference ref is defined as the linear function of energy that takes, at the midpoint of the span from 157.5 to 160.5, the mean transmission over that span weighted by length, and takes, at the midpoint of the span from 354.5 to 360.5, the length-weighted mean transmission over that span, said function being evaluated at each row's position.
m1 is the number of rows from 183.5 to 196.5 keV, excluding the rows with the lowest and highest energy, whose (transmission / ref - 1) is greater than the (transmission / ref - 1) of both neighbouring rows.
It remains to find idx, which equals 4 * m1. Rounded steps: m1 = 4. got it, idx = 16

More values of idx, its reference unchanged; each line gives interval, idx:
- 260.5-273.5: 8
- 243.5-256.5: 20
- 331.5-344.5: 12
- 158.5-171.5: 12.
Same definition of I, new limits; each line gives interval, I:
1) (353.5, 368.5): 0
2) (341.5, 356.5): 40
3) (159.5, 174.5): 0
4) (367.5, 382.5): 0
